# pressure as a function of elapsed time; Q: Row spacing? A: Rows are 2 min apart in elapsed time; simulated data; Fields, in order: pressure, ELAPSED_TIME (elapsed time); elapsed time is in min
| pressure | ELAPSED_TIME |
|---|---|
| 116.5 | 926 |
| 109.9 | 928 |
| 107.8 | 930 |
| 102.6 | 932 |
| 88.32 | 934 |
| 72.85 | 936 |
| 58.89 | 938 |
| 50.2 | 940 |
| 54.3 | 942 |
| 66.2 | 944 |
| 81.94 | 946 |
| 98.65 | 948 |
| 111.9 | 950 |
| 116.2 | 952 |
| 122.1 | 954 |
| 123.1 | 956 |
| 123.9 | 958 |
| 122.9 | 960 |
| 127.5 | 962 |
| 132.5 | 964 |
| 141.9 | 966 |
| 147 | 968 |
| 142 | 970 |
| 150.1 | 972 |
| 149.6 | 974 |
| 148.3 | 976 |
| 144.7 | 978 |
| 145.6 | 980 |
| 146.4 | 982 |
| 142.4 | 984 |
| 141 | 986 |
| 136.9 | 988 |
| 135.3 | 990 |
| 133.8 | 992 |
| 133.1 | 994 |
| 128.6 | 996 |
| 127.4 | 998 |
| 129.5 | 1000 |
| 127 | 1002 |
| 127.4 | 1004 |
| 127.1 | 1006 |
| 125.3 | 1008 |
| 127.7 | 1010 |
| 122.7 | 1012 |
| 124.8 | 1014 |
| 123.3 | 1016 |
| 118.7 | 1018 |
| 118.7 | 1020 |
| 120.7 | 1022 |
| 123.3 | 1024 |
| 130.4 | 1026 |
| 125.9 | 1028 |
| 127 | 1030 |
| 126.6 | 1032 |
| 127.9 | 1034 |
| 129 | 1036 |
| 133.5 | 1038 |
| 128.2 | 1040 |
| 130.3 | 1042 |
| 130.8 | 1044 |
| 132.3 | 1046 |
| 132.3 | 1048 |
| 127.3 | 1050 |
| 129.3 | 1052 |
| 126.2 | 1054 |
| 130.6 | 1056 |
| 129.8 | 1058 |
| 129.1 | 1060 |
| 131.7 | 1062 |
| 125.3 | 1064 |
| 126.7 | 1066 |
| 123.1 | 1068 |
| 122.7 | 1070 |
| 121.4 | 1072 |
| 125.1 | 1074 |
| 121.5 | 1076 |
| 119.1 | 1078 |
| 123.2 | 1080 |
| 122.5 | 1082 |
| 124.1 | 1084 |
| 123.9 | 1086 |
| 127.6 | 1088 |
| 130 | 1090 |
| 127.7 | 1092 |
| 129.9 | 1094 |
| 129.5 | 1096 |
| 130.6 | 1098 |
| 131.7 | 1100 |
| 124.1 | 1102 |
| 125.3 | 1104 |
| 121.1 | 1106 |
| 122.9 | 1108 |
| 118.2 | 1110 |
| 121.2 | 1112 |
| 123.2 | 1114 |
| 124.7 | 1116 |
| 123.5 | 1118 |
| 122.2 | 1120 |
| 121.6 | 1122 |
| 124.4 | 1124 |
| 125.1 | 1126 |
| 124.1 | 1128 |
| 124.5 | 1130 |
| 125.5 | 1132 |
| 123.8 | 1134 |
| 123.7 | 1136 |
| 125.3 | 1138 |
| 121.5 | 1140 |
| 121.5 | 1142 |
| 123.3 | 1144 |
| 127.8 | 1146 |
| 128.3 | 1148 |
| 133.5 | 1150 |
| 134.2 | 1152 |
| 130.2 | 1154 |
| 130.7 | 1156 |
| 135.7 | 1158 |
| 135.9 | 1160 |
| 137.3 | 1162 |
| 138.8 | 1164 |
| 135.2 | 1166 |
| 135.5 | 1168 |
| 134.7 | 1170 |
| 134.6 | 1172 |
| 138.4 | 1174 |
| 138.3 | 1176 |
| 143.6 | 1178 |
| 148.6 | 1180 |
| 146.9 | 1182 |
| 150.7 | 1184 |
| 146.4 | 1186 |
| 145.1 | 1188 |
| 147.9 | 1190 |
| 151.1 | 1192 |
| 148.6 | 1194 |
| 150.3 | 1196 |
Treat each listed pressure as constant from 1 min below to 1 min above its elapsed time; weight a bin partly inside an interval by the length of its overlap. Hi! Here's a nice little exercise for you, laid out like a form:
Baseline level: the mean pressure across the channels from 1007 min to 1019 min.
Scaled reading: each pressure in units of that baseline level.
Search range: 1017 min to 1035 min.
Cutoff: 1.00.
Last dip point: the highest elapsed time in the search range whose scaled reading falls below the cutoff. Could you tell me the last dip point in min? 1024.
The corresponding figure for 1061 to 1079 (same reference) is 1078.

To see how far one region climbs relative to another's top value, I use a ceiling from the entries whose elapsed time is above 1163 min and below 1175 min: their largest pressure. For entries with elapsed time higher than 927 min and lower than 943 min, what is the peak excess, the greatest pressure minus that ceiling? -29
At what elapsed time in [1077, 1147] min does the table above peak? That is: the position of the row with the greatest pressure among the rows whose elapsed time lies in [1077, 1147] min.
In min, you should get 1100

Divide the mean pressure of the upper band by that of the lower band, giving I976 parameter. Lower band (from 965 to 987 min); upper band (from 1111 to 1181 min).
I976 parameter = 0.89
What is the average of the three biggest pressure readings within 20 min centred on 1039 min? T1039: 133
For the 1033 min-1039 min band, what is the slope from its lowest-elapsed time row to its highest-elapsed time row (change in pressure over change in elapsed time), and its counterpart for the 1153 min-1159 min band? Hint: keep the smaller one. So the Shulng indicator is 1.4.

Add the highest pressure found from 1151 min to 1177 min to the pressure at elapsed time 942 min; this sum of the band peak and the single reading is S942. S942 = 193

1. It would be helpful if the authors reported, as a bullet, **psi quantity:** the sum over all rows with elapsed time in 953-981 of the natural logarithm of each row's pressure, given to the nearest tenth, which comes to 68.9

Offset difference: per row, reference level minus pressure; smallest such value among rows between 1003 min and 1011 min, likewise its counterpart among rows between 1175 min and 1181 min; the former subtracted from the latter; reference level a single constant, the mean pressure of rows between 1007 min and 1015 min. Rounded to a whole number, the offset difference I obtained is -21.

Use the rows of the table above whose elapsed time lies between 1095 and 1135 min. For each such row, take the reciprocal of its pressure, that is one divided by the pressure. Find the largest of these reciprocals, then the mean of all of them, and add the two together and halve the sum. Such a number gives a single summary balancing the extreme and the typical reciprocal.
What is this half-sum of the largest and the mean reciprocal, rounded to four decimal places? 0.0083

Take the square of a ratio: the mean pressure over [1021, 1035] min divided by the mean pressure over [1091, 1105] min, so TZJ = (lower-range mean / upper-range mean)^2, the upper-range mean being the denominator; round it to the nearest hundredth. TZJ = 0.96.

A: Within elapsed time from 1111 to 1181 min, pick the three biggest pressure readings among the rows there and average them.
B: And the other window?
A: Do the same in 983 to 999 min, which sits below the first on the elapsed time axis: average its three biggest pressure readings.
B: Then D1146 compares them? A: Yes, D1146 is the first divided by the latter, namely 1.03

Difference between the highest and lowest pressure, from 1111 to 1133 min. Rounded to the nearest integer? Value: 4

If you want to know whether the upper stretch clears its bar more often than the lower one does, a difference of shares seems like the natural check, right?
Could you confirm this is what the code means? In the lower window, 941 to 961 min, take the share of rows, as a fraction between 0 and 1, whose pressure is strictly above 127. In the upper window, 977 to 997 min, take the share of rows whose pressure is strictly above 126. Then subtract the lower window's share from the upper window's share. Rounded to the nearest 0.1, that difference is 1.0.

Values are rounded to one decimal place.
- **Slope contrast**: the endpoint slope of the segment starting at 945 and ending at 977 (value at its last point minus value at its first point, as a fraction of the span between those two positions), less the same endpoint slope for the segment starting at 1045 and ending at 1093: 2.3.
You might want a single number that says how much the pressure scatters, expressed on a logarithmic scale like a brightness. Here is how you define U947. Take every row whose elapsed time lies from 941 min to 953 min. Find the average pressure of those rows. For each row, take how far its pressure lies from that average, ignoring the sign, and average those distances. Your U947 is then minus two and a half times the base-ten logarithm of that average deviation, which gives -3.3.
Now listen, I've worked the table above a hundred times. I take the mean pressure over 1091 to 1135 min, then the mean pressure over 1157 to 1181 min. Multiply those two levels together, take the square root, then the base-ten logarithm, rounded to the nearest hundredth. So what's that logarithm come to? 2.12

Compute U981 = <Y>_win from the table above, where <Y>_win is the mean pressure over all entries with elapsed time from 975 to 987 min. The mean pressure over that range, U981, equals 145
